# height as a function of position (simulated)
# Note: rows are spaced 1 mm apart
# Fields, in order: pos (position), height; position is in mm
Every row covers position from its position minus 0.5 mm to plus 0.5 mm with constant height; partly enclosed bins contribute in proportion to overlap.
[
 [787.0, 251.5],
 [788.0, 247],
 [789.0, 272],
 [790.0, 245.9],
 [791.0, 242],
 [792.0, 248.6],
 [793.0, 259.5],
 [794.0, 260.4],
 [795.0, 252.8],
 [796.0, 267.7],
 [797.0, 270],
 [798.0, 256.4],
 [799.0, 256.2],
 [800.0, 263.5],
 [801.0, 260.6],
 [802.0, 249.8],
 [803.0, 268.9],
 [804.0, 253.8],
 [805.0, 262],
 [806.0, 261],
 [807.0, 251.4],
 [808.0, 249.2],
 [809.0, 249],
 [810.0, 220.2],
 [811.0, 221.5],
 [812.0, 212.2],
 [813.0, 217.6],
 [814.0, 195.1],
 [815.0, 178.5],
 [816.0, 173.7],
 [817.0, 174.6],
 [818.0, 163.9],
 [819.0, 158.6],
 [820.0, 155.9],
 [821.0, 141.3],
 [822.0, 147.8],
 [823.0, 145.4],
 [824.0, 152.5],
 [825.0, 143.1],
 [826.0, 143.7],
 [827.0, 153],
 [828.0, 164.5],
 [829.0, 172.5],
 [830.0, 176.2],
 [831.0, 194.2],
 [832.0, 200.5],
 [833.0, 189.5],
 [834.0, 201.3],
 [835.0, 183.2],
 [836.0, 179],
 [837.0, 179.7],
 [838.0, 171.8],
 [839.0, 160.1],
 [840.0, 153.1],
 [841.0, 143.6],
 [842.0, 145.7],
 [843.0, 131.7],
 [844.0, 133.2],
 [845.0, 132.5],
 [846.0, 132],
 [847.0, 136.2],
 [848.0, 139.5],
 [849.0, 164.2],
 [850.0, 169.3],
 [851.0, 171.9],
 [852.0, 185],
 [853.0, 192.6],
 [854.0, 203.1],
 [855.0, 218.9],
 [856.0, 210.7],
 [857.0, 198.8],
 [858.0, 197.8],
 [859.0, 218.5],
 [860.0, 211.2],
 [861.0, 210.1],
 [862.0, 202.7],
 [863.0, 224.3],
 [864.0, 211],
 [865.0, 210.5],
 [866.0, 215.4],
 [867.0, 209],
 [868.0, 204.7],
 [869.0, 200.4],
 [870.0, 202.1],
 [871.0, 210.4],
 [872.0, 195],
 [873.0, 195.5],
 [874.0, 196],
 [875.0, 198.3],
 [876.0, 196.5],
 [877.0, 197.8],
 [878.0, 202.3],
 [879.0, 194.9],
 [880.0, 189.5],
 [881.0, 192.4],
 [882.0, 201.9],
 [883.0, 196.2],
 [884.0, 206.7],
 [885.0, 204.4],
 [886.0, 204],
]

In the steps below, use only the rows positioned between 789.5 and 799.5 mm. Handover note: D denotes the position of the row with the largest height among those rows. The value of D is 797.0 mm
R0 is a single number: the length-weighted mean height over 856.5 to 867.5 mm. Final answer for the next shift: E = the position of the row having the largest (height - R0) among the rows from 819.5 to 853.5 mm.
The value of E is 834.0 mm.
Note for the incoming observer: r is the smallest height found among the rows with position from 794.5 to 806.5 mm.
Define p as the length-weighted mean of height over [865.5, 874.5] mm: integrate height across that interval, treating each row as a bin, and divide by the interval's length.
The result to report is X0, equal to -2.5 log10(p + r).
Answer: -6.64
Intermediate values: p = 203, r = 249.8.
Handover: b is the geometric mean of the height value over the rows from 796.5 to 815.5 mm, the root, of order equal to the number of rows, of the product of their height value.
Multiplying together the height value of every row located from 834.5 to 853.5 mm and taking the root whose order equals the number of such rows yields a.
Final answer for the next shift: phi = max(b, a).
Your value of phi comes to 240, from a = 157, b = 240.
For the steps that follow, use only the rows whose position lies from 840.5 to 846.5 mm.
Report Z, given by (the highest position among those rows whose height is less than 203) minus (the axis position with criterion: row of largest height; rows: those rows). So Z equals 4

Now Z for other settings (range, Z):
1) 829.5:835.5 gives 1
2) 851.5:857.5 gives 2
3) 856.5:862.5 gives 3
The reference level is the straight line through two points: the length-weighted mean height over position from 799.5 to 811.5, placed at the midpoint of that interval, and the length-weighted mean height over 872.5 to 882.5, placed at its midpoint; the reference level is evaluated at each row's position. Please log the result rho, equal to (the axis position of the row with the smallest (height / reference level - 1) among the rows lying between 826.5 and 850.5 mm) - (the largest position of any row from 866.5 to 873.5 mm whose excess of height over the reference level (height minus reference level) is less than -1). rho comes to -30 mm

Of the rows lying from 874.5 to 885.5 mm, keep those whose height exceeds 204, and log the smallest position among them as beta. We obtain 884.0 mm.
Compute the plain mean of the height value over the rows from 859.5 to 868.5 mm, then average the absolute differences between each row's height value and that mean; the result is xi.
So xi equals 4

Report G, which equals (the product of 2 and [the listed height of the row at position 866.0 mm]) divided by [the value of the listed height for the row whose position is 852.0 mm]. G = 2.33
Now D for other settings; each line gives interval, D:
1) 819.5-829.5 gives 829.0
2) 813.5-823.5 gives 814.0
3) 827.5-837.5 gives 834.0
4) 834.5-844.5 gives 835.0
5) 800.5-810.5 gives 803.0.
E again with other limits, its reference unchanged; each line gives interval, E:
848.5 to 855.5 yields 855.0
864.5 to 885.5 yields 866.0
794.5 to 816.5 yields 797.0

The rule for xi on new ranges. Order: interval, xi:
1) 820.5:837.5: 19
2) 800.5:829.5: 42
